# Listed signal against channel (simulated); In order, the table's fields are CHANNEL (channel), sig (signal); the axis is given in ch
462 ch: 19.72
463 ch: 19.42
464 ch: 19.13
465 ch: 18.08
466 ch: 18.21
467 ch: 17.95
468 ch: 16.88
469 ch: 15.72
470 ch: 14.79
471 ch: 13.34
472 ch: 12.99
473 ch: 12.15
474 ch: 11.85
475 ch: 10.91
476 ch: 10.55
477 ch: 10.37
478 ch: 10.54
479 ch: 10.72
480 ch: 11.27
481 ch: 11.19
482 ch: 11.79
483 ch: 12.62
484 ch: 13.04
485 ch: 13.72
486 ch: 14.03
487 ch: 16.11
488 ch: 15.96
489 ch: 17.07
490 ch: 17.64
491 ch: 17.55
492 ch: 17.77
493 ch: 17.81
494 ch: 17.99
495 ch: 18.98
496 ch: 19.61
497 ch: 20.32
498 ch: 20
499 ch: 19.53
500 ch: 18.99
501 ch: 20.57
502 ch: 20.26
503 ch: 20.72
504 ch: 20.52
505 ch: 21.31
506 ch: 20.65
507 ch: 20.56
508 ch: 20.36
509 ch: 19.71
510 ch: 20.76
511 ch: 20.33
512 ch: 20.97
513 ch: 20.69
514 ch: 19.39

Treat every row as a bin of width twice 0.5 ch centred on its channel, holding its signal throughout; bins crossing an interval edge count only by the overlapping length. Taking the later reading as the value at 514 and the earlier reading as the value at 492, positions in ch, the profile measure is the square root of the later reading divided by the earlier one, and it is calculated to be 1.04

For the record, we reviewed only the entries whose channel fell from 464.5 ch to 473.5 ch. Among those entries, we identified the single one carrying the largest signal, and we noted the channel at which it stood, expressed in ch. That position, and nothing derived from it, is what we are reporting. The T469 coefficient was 466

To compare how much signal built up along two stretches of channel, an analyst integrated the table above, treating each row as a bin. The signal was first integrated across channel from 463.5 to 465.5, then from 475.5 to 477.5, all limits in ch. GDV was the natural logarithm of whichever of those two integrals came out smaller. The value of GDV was 3.04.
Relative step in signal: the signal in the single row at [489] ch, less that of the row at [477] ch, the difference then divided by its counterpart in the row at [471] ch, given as 0.50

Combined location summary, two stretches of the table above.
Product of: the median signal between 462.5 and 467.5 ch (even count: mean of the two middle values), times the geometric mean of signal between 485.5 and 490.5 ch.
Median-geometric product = 293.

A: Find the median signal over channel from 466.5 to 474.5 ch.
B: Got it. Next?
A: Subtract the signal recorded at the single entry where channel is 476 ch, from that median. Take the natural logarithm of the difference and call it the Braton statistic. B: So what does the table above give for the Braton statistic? 1.3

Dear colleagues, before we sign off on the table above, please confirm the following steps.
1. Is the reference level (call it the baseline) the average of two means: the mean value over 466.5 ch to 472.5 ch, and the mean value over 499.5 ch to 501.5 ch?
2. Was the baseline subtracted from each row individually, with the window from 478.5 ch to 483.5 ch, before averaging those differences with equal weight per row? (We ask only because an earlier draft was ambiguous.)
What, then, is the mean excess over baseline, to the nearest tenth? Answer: -6.0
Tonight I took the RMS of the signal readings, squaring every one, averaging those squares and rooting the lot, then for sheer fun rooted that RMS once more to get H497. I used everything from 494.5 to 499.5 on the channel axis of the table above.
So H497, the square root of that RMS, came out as 4.4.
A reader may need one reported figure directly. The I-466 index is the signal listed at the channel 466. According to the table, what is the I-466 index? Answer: 18.21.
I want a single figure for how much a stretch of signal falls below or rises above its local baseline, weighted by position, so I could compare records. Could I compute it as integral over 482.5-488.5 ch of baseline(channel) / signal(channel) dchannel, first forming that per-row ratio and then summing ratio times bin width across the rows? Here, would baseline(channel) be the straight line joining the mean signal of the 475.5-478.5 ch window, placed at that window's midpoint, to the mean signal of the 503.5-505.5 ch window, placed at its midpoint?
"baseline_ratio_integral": 5.8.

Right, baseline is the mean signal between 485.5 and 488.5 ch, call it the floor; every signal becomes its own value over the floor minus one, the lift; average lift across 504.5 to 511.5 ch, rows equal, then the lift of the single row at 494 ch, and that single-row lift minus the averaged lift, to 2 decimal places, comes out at -0.17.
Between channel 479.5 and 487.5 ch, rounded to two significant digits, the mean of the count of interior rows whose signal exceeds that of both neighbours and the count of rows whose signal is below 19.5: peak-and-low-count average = 4.0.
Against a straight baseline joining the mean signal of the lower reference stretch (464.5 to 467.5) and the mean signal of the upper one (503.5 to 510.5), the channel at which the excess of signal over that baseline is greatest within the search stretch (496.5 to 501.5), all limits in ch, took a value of 501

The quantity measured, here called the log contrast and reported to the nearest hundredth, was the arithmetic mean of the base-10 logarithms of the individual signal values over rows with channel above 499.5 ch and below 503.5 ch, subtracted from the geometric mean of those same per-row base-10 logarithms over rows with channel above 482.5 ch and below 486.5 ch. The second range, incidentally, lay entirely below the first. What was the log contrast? -0.18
